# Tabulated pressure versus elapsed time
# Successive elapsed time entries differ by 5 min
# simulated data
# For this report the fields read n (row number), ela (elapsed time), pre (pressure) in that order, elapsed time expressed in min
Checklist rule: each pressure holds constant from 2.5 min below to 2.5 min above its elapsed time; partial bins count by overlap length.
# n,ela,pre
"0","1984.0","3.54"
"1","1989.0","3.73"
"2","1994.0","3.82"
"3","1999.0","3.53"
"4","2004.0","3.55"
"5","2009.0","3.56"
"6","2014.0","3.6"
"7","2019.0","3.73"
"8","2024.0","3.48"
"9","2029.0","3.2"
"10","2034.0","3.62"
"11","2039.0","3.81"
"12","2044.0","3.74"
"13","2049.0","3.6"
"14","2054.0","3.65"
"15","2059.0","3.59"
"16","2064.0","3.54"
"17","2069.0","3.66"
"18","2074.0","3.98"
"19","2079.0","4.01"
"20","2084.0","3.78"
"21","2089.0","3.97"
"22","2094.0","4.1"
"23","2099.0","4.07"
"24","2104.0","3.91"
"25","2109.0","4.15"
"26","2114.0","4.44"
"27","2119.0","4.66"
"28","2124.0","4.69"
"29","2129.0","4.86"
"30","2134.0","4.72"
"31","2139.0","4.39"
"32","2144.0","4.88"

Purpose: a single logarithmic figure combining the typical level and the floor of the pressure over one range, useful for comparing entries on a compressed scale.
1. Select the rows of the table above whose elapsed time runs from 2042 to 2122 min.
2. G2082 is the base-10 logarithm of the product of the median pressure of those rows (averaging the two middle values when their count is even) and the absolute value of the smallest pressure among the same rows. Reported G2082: 1.14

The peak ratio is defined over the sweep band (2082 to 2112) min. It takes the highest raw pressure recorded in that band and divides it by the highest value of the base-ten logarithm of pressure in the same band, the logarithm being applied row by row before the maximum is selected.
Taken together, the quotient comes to 6.71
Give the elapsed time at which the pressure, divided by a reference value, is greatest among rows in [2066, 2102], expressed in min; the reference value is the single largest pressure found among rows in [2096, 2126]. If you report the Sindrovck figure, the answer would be 2094.0 min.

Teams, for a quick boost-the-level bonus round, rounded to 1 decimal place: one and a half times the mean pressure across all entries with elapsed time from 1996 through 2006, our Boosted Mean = 5.3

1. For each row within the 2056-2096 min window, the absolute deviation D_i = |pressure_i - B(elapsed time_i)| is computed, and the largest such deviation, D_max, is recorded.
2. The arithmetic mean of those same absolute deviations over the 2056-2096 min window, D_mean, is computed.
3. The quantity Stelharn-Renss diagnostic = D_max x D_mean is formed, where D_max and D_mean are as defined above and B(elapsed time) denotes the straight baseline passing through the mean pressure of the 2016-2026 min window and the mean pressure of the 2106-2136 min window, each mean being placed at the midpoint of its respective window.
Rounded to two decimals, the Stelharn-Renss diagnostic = 0.15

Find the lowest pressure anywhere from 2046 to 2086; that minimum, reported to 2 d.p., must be 3.54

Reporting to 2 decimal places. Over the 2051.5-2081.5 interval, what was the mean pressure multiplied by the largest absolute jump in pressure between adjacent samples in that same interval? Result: 1.20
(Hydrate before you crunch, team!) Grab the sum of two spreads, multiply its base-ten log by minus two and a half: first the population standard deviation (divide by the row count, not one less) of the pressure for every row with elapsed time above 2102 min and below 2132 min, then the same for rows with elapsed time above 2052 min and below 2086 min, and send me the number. 0.7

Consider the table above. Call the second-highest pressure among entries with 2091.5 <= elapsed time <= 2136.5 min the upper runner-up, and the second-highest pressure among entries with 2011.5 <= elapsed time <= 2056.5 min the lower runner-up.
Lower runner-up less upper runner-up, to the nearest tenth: -1.0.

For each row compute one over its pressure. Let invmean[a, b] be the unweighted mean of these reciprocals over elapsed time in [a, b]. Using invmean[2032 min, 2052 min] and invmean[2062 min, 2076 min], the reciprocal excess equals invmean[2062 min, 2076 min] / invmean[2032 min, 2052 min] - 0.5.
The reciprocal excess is 0.493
